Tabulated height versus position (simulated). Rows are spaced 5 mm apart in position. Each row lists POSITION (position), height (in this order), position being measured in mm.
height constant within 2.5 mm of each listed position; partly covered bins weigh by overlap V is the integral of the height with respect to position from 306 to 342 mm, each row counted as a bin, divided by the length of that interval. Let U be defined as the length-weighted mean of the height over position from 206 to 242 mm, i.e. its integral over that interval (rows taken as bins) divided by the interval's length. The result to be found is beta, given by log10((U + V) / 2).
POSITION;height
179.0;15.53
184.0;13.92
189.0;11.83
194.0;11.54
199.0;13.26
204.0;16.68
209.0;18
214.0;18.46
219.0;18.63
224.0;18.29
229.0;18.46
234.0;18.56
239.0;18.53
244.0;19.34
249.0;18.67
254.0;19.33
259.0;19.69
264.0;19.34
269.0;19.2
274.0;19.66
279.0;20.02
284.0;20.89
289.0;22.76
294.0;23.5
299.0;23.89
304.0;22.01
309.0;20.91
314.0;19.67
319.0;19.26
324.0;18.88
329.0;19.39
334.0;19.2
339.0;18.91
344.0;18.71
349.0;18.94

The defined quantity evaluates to 1.28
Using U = 18.4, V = 19.5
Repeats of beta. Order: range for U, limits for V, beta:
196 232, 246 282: 1.26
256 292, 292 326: 1.32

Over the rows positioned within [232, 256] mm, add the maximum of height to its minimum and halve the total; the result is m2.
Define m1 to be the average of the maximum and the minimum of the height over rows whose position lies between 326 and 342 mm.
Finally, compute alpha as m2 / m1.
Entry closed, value 0.99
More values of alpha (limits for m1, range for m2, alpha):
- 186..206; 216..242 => 1.31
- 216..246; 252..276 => 1.03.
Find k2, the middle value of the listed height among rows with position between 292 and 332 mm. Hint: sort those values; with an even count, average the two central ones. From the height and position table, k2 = 20.29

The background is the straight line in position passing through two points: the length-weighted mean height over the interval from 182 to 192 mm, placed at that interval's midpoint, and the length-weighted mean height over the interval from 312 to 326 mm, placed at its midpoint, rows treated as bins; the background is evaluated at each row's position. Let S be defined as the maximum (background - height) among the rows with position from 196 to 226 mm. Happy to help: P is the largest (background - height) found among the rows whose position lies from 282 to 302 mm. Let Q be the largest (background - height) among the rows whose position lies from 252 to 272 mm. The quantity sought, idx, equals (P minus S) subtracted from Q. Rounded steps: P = -3.3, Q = -2.4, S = 0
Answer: 1.0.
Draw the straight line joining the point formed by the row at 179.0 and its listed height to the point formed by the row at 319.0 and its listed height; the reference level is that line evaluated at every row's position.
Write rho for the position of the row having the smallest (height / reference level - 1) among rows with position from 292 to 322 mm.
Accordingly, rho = 319.0 mm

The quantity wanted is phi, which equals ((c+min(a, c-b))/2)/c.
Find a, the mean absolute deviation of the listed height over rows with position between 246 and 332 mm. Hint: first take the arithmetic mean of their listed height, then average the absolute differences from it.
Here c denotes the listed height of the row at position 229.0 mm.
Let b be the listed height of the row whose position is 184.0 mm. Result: 0.54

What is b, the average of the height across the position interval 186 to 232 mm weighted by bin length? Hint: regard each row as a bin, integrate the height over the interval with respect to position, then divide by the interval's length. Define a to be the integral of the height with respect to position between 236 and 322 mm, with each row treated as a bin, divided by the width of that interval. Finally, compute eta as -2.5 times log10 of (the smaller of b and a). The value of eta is -3.02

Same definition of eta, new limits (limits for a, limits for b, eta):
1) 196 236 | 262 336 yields -3.10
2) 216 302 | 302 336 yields -3.25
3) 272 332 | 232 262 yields -3.20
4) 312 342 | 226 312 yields -3.21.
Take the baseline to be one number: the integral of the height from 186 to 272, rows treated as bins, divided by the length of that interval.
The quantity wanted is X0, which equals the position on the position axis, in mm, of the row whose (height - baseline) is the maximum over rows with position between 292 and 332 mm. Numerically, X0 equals 299.0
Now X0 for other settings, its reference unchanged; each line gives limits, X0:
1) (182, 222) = 219.0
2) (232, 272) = 259.0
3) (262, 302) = 299.0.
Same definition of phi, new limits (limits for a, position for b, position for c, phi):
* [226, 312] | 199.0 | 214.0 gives 0.54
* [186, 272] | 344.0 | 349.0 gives 0.51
